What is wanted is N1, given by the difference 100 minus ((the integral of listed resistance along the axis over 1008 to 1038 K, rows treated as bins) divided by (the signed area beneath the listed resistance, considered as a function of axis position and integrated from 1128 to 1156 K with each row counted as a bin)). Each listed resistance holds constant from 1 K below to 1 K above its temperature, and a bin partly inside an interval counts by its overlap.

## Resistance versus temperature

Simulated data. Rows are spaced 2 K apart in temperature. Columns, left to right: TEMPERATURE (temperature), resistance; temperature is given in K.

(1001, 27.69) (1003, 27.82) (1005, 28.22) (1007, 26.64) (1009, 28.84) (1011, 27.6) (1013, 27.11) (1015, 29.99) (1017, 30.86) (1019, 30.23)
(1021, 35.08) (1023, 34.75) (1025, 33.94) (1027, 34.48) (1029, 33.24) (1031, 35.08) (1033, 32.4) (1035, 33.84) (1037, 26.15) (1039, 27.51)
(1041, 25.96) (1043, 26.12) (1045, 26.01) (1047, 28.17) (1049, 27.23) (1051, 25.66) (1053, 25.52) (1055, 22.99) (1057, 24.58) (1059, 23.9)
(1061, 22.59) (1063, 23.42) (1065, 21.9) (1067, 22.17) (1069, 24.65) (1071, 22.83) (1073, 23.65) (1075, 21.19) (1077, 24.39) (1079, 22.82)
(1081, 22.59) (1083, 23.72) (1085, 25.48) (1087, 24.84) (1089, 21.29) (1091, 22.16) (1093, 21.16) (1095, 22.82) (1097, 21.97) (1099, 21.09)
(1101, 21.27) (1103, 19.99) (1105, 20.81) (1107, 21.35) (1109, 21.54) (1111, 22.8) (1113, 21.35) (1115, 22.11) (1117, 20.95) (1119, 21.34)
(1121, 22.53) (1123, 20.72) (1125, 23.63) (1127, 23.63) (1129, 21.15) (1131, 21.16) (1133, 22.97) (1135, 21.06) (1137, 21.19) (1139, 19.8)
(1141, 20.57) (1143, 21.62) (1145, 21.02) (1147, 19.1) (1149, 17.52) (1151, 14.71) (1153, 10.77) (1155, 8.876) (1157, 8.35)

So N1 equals 98.2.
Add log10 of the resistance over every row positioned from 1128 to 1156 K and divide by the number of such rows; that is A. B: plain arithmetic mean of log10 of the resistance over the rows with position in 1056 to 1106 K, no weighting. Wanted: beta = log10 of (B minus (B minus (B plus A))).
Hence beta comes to 0.417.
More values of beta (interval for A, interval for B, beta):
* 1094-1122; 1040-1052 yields 0.440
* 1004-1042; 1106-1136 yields 0.451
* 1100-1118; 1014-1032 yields 0.455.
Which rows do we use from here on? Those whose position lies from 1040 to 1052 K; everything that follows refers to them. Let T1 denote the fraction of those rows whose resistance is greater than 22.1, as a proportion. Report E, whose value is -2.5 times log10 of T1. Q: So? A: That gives 0.00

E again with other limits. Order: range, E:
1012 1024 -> 0.00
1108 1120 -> 1.19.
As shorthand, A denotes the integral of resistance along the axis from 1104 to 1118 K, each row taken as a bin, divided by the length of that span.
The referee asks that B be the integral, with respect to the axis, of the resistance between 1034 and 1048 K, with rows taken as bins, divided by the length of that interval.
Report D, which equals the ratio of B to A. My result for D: 1.28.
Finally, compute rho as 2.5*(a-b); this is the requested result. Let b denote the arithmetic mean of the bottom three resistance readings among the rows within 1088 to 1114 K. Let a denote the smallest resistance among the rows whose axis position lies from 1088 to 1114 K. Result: -1.6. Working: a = 19.99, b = 20.6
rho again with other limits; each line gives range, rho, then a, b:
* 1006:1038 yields -1.2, 26.15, 26.6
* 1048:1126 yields -1.3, 19.99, 20.5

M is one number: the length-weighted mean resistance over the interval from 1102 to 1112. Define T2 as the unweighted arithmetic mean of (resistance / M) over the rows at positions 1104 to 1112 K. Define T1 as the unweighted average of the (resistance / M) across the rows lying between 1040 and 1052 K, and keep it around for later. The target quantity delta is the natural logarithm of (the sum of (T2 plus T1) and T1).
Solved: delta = 1.25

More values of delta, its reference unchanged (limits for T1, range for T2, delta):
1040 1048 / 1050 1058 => 1.30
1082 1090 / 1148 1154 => 1.07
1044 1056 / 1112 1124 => 1.24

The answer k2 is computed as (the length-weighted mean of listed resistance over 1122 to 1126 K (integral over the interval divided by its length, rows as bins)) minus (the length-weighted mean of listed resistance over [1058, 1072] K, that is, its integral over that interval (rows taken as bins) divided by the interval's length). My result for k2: -1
